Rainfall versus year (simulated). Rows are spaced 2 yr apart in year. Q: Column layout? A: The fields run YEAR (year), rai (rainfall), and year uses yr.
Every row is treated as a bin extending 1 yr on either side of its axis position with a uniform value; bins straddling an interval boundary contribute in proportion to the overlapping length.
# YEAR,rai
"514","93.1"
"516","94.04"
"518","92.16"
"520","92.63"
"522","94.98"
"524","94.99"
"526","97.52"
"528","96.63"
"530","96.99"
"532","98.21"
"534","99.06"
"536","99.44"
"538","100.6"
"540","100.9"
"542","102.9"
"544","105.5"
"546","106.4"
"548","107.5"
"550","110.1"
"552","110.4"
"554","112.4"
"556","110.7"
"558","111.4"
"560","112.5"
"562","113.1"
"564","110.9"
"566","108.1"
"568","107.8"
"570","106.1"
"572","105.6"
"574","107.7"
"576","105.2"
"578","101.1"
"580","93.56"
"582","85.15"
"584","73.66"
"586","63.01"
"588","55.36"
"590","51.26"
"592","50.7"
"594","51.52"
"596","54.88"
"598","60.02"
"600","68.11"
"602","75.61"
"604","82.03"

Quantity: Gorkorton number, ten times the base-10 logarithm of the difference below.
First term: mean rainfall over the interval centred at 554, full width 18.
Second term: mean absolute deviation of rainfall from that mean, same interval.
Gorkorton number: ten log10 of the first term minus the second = 20.4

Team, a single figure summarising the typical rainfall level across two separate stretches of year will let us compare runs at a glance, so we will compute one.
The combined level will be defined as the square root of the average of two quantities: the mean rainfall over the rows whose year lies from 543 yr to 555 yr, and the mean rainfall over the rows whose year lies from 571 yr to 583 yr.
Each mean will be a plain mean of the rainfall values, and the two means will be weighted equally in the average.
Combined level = 10.2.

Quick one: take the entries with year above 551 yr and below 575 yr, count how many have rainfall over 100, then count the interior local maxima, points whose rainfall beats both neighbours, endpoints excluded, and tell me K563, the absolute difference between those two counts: 10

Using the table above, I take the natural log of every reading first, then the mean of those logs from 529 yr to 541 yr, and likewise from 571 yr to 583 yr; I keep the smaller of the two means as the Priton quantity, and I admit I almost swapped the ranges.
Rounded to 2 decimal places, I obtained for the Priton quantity 4.60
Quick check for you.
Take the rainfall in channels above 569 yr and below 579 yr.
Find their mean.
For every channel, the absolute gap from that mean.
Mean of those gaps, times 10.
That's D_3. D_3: 16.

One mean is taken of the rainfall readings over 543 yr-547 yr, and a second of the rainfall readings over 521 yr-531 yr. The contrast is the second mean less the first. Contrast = -10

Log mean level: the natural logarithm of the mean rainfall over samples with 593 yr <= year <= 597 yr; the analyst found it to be 3.97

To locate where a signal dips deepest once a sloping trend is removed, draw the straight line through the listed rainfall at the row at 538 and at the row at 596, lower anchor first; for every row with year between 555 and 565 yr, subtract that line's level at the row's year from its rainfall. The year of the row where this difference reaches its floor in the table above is 556 yr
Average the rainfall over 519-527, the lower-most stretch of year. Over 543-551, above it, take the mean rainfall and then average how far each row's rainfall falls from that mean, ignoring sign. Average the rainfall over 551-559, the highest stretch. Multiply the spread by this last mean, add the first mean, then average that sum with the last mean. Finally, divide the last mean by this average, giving 0.6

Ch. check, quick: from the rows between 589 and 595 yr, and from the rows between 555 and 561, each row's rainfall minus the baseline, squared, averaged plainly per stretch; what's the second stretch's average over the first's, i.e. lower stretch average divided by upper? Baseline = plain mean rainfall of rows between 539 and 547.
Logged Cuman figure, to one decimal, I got 0.0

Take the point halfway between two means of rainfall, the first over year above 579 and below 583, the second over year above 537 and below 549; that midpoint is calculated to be 97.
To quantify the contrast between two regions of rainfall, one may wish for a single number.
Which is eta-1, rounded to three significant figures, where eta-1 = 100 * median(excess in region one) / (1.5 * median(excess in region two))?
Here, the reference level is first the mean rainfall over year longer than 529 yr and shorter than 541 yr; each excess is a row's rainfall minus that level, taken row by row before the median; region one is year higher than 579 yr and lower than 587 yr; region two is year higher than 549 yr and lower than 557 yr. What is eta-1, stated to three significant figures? -116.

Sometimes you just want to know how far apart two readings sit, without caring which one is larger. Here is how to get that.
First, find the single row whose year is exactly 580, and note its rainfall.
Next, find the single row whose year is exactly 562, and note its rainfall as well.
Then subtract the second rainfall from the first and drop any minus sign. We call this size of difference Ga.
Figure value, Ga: 20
